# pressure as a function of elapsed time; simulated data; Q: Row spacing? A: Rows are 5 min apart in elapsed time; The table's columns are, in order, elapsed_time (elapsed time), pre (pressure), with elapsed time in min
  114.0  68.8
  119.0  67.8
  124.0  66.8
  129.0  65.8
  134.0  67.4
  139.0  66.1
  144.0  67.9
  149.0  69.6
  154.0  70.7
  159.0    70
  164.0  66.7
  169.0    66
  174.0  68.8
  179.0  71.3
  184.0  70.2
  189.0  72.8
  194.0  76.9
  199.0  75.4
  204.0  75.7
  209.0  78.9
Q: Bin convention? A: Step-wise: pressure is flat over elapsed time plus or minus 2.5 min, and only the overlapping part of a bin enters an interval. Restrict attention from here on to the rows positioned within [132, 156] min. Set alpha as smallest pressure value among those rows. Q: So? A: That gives 66.1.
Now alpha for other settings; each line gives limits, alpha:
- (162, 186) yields 66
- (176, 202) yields 70.2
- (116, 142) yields 65.8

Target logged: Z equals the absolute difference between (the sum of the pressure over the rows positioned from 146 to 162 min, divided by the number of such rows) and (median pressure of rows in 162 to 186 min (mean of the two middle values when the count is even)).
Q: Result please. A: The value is 1.3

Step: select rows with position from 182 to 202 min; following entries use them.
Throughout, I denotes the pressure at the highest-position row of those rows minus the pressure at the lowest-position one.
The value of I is 5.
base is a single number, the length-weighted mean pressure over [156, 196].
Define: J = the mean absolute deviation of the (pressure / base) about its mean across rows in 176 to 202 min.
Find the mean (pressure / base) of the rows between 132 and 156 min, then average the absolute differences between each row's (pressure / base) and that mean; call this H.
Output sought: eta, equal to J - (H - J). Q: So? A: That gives 0.044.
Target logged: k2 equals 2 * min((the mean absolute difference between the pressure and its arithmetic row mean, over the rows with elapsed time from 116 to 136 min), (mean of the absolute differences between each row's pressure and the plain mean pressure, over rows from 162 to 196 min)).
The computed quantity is 1.30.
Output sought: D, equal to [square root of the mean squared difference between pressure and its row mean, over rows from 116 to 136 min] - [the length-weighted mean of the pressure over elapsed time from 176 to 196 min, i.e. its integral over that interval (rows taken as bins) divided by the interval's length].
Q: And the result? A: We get -71.8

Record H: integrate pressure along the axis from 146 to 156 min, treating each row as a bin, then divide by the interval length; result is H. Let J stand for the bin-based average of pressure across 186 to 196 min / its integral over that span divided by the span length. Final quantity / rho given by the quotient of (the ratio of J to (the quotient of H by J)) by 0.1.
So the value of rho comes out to 793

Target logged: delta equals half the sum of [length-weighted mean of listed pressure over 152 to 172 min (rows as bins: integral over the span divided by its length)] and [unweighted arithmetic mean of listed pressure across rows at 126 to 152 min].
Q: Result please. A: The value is 68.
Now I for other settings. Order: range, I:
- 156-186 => 0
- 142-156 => 3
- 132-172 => -1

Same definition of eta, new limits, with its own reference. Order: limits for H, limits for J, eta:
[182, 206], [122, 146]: -0.011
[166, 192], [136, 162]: 0.015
